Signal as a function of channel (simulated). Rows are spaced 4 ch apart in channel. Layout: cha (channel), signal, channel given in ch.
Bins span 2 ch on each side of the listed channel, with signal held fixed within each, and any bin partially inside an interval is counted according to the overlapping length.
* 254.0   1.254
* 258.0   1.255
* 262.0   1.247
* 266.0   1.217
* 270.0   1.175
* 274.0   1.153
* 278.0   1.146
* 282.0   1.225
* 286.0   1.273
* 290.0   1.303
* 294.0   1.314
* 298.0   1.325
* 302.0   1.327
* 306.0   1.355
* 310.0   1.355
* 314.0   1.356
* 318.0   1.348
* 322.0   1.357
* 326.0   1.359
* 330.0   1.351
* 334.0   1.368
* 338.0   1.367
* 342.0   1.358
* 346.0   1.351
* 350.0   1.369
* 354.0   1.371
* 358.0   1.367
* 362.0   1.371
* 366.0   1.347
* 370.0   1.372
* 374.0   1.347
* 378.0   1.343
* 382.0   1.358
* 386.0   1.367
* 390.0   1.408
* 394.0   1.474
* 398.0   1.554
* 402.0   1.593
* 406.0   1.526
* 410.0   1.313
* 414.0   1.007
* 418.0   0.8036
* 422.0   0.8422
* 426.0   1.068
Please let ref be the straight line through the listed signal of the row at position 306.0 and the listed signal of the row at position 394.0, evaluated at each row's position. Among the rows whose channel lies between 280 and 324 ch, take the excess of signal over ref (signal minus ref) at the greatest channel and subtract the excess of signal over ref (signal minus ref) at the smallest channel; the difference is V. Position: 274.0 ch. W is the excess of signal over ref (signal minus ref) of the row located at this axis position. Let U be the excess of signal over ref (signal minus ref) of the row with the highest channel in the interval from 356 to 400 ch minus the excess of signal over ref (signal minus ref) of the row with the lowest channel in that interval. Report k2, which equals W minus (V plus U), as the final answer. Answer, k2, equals -0.37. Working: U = 0.13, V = 0.08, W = -0.16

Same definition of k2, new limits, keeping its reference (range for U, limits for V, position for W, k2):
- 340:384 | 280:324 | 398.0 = 0.05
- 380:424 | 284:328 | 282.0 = 0.44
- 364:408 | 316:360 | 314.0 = -0.10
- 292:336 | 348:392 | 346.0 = -0.04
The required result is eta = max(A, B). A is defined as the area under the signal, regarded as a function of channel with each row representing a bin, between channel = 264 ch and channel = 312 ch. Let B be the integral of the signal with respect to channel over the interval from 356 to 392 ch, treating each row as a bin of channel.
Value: 61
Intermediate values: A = 61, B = 49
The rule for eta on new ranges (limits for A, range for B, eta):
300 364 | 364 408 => 87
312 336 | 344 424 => 106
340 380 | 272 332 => 78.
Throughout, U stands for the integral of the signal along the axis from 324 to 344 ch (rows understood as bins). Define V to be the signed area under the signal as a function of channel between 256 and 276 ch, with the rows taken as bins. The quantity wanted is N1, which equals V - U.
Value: -3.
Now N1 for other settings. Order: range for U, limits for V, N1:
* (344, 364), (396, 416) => 1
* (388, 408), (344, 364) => -3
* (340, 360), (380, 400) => 1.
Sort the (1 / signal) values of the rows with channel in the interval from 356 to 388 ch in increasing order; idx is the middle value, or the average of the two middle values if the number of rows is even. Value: 0.734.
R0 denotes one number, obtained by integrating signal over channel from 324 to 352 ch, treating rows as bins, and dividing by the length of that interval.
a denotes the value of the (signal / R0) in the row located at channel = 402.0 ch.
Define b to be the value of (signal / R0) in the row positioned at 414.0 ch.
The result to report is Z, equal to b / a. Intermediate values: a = 1.17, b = 0.74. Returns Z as 0.63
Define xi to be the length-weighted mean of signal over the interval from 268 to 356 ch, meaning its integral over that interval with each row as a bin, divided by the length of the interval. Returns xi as 1.31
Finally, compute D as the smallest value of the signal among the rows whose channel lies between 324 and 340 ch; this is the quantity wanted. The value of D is 1.351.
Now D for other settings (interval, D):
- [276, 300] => 1.146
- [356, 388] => 1.343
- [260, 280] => 1.146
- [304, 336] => 1.348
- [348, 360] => 1.367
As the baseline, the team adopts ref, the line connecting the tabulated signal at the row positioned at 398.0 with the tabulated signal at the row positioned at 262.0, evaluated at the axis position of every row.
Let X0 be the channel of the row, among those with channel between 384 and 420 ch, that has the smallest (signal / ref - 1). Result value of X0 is 418.0 ch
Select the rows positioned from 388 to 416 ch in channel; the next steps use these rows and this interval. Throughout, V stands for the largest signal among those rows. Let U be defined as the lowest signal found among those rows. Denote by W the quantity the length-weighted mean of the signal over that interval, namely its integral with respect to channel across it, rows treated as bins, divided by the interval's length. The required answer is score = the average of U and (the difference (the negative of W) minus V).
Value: -0.998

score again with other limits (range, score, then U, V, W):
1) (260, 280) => -0.644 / 1.146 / 1.247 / 1.19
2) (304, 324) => -0.682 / 1.348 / 1.357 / 1.35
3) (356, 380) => -0.693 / 1.343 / 1.372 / 1.36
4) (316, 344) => -0.689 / 1.348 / 1.368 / 1.36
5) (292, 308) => -0.686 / 1.314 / 1.355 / 1.33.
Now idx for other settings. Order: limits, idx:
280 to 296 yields 0.777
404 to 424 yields 0.993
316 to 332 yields 0.739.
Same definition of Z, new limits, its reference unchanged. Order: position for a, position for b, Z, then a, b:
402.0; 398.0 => 0.98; 1.17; 1.14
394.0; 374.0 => 0.91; 1.08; 0.99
